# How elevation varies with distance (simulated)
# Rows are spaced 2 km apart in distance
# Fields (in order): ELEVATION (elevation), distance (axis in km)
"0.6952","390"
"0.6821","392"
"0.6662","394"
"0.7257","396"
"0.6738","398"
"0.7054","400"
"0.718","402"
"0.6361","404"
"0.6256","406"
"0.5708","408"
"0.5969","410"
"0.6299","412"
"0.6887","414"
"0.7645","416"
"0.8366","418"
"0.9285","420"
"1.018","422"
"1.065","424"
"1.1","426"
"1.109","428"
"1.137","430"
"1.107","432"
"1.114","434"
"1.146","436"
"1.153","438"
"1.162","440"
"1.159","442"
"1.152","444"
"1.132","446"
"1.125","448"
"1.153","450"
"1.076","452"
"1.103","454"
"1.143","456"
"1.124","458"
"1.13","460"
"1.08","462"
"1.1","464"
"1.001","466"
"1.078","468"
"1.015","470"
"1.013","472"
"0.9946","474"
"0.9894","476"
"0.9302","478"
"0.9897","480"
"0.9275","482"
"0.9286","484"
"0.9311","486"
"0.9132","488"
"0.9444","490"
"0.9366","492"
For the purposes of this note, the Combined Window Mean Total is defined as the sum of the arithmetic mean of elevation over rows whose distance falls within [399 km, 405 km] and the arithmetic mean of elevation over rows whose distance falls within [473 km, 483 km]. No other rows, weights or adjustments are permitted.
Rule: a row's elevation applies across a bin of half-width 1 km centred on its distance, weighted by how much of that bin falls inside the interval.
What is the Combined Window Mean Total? 1.65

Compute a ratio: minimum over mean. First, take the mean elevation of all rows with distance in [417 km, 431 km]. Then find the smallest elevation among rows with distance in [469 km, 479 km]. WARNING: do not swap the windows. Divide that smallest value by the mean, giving 0.91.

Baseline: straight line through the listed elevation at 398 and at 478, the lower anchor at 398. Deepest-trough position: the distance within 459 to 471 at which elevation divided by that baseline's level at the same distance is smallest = 470 km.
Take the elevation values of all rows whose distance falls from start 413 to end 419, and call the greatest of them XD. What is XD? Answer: 0.8366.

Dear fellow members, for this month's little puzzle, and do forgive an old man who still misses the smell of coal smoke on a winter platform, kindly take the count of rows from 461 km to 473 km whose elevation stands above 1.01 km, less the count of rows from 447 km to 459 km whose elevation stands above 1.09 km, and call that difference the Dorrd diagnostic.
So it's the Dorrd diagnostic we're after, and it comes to 0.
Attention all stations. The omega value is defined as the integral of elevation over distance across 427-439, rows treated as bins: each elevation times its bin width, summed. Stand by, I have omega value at 13.5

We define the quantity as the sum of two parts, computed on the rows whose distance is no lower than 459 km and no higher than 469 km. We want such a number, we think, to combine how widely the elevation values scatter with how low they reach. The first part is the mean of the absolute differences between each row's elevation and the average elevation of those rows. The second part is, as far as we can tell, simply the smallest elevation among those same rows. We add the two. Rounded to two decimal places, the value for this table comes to 1.03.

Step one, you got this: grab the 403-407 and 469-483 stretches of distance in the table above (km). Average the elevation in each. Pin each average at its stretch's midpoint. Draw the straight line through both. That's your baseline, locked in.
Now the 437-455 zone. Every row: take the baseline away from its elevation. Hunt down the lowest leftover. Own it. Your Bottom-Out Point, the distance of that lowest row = 452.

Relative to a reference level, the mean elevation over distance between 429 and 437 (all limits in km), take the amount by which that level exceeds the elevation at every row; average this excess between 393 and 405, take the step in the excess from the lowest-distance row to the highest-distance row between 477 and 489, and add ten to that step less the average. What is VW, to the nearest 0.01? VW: 9.58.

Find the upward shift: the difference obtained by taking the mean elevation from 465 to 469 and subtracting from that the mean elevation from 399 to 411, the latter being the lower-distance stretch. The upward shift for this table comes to 0.4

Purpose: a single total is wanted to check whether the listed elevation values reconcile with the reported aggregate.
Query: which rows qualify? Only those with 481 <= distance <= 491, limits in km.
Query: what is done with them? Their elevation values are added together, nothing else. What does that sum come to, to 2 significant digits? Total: 4.6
